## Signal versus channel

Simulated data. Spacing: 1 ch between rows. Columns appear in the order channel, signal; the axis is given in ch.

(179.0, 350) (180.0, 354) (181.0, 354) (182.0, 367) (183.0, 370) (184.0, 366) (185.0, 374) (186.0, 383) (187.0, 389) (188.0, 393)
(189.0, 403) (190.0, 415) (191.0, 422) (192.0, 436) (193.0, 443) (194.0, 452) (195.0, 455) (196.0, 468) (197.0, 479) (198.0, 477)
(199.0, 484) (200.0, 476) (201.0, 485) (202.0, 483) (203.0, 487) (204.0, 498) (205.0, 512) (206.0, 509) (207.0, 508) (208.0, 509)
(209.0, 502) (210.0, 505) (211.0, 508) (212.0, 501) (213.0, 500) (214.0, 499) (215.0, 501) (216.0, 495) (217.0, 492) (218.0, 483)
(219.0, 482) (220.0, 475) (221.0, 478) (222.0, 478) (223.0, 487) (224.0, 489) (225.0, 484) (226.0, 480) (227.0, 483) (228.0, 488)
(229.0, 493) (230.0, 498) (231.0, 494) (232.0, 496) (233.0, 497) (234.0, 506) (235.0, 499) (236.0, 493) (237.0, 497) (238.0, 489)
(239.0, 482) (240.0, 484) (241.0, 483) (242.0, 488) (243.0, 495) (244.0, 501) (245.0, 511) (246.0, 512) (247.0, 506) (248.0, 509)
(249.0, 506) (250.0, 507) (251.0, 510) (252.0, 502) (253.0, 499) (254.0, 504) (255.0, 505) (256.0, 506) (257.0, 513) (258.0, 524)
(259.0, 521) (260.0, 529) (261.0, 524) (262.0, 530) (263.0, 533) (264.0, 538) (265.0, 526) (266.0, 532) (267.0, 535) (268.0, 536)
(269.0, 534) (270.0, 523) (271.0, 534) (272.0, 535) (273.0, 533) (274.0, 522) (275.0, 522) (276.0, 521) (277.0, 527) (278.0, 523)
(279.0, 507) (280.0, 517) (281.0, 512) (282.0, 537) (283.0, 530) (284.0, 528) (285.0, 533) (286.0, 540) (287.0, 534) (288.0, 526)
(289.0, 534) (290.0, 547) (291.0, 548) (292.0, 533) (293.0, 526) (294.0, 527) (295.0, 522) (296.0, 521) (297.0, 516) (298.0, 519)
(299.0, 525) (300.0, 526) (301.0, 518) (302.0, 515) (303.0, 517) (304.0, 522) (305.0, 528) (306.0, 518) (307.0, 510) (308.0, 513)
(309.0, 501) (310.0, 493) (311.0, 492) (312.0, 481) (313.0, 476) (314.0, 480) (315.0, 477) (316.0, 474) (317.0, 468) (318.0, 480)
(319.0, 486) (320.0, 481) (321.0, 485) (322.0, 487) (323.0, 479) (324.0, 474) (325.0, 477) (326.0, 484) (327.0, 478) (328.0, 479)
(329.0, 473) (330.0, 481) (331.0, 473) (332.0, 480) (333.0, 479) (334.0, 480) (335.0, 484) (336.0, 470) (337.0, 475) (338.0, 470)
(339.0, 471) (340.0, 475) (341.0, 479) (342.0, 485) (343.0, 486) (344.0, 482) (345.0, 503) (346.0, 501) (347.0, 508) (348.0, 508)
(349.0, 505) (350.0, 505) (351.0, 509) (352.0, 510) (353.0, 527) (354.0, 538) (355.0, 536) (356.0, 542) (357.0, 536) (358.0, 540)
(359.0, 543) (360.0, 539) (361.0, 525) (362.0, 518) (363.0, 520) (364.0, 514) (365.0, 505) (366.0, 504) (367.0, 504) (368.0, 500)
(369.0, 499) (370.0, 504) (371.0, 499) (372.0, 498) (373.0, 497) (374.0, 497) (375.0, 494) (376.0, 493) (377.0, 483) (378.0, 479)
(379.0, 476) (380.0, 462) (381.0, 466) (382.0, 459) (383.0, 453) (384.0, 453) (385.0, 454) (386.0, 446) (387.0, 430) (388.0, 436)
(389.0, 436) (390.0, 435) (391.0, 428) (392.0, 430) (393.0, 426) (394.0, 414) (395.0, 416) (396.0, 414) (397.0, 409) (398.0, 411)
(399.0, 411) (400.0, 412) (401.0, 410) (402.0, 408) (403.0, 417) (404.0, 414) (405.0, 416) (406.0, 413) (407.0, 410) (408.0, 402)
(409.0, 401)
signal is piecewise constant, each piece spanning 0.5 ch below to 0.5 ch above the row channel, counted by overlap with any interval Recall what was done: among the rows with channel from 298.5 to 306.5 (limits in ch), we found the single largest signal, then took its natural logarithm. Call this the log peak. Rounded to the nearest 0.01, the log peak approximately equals 6.27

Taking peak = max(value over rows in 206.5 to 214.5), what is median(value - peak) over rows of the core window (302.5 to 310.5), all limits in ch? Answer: 6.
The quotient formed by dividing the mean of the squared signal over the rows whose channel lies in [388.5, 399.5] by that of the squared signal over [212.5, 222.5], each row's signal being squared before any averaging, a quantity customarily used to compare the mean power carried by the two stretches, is 0.74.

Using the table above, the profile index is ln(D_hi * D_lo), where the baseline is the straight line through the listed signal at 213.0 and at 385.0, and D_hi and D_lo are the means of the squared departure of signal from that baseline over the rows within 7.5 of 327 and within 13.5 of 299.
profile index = 12.3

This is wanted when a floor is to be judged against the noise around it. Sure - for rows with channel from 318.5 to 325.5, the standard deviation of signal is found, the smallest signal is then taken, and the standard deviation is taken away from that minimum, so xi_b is 469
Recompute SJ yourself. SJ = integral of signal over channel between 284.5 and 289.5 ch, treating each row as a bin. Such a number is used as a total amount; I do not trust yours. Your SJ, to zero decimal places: 2667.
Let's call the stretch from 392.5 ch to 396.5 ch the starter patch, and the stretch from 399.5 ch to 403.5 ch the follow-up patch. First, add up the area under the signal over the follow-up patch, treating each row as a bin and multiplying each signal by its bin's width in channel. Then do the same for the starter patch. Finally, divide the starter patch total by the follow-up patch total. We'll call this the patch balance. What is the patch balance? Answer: 1.01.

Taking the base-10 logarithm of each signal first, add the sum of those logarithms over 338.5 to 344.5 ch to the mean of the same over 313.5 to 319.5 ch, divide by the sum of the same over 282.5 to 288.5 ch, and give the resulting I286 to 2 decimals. 1.15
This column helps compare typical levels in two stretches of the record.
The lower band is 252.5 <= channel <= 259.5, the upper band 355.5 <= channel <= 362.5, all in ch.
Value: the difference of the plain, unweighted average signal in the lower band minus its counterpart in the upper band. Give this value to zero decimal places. -24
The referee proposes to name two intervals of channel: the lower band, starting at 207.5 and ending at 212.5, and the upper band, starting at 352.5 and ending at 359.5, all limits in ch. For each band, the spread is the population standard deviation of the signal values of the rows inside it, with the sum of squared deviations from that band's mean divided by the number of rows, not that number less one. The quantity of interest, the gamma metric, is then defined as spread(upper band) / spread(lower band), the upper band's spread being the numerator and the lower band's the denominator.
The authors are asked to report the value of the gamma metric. 1.6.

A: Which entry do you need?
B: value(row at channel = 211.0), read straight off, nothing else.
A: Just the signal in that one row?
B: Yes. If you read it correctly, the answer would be 508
